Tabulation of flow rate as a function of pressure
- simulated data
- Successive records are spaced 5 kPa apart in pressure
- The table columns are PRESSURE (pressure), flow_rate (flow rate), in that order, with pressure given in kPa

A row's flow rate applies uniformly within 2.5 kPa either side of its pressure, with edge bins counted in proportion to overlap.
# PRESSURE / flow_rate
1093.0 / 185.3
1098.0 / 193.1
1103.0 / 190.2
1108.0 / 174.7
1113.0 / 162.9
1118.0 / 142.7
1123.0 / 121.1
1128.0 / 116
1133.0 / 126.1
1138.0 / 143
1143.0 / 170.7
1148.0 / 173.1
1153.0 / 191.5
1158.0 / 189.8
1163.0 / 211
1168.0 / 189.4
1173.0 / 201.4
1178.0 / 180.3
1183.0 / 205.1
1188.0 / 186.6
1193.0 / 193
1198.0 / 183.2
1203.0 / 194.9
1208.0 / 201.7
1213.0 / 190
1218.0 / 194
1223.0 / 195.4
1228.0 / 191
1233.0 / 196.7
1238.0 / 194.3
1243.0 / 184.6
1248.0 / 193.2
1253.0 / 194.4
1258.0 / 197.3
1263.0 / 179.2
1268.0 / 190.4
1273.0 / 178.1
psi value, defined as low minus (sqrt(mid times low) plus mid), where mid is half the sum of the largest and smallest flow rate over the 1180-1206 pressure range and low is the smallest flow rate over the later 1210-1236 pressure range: -196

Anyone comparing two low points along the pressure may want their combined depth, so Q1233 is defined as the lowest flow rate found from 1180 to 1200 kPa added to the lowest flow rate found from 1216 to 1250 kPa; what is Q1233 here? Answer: 368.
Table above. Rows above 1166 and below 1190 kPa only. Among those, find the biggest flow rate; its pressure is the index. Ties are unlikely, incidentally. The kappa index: 1183.0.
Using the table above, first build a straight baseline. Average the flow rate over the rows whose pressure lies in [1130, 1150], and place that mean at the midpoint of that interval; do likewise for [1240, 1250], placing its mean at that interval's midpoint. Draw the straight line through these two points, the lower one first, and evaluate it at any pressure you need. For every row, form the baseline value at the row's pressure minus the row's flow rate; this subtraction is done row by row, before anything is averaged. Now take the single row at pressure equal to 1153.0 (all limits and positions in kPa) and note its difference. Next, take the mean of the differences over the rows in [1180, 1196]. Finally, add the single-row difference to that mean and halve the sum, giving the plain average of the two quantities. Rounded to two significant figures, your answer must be -30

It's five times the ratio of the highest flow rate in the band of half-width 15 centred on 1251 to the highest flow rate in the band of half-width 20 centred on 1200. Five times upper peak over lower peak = 4.810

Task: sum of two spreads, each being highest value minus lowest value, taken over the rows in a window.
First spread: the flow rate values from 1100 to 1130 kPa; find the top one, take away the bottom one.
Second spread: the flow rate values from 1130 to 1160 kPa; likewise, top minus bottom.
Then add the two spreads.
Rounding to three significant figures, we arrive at 140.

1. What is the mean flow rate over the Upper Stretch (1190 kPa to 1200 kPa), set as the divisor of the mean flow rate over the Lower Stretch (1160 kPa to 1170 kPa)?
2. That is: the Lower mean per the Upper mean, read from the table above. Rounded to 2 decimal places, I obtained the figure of 1.06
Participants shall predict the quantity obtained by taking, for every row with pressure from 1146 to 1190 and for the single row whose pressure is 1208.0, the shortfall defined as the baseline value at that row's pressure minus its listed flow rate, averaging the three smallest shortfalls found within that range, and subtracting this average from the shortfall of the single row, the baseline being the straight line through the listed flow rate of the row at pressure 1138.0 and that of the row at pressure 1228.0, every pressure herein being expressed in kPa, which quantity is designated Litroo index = 24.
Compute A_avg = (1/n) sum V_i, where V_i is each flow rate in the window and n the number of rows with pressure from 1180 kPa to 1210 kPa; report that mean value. 194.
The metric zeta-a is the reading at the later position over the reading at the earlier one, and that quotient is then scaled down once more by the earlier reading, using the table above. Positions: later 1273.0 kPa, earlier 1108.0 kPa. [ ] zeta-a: 0.0058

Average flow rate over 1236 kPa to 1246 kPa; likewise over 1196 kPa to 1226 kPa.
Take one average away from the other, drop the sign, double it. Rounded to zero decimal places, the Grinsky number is 8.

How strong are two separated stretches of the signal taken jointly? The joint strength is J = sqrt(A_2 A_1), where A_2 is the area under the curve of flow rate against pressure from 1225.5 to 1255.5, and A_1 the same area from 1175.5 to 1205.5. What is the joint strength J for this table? 5743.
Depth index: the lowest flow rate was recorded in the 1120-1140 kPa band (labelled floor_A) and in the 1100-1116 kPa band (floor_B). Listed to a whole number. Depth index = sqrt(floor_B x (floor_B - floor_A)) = 87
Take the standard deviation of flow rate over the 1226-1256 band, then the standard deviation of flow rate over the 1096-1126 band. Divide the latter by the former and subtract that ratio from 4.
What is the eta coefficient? -2.6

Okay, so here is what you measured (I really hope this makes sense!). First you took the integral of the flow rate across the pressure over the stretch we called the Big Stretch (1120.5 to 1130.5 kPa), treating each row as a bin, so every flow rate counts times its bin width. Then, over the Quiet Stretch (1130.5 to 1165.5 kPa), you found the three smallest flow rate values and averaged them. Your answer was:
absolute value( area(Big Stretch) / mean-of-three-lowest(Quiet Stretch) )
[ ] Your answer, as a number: 8.1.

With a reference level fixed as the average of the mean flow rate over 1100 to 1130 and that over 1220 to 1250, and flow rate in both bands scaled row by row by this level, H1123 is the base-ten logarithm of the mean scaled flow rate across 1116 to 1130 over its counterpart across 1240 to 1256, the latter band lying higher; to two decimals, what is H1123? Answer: -0.18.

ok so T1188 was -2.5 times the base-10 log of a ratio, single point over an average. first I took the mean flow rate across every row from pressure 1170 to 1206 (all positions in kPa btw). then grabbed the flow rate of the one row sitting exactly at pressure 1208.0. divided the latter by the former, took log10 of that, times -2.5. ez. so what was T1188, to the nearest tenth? -0.1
